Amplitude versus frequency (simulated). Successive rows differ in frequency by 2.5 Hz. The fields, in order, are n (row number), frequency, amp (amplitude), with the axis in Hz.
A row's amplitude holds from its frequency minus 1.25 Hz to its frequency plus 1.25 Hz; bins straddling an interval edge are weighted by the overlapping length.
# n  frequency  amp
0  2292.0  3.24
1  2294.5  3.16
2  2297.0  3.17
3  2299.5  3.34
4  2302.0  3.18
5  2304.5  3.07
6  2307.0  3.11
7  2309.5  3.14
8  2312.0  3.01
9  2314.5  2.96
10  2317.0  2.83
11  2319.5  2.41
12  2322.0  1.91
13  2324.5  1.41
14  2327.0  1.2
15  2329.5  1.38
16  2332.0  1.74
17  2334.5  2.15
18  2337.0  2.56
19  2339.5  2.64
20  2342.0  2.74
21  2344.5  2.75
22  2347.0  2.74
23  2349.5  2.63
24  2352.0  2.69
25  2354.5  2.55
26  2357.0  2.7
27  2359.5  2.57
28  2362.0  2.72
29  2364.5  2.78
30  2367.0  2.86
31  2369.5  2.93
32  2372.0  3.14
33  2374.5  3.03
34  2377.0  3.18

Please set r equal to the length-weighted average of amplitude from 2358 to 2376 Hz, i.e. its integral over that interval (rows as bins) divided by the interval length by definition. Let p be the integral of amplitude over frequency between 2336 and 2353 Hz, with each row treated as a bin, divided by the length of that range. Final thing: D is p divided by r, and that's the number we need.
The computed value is 0.9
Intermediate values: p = 2.7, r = 2.86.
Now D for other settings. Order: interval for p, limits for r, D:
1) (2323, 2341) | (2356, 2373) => 0.7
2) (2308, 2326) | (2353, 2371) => 0.9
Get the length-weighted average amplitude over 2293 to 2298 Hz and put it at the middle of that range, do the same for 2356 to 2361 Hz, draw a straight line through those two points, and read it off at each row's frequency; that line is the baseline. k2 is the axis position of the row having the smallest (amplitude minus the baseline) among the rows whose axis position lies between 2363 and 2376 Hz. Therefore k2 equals 2364.5 Hz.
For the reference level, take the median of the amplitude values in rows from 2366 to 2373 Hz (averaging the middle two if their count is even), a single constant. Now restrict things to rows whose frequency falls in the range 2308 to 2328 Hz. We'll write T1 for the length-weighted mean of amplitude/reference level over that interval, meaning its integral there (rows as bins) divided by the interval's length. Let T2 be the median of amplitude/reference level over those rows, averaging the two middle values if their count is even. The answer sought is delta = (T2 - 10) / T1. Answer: -11.2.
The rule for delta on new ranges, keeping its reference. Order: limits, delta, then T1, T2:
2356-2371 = -9.6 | 0.94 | 0.94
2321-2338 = -15.7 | 0.60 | 0.59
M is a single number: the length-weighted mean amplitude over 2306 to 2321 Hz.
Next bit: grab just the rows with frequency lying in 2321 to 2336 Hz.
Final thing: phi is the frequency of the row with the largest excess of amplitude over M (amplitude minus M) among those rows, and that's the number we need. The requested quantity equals 2334.5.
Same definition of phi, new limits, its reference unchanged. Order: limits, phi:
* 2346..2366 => 2364.5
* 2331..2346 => 2344.5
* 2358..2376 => 2372.0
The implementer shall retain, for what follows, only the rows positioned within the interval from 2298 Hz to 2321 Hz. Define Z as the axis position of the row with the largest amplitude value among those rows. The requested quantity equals 2299.5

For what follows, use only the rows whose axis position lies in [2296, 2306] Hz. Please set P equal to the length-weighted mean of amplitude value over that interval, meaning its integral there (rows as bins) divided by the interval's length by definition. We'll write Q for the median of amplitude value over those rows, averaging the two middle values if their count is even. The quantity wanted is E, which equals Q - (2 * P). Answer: -3.2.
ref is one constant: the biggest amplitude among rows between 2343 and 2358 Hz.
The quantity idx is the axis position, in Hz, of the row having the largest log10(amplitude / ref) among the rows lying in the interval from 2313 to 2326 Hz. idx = 2314.5 Hz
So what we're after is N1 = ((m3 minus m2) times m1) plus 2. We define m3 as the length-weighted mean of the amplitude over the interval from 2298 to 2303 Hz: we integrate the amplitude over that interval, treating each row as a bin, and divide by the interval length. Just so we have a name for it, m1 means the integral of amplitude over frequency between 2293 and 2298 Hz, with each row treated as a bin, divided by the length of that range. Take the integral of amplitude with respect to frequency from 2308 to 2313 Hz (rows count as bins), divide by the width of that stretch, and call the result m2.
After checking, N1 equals 2.6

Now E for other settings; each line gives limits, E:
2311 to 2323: -2.4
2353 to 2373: -2.8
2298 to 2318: -3.1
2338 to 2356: -2.7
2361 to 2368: -2.8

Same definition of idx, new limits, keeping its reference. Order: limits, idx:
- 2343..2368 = 2367.0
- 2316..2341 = 2317.0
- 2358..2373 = 2372.0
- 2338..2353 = 2344.5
